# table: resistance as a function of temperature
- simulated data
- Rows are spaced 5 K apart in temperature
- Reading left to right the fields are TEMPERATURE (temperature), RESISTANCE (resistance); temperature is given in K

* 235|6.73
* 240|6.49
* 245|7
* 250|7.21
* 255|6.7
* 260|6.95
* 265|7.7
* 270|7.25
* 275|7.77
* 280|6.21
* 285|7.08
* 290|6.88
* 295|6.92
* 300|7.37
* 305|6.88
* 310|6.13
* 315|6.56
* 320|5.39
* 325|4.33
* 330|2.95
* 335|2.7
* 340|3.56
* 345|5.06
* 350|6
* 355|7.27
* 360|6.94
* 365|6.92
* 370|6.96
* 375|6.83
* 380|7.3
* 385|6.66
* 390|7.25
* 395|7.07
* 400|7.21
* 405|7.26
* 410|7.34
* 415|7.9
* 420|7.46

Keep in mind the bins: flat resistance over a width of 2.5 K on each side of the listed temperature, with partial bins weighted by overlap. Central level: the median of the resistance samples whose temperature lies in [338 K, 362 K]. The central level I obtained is 6.0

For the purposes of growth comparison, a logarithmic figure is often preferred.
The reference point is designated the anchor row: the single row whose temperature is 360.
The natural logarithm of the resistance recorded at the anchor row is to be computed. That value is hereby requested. 1.937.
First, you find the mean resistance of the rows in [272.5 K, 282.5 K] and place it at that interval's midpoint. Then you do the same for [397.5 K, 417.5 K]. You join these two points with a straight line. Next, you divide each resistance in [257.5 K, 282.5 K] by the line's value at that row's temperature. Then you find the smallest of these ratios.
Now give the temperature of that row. 280 K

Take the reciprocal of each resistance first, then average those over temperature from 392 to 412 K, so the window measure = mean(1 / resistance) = 0.139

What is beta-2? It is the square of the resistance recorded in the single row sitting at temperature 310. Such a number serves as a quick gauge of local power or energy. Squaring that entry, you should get 37.6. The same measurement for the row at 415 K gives 62.4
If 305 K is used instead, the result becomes 47.3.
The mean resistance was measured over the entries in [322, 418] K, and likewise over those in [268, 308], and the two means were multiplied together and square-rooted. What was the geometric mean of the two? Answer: 6.60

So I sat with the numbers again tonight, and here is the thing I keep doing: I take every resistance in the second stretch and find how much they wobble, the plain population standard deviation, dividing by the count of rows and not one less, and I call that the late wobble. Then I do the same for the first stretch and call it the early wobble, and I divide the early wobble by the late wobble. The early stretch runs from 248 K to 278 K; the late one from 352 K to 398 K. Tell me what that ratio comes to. 1.8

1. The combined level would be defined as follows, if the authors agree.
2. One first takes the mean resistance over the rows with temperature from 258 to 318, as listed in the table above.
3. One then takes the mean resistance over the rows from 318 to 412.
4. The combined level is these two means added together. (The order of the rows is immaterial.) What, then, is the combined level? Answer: 13.0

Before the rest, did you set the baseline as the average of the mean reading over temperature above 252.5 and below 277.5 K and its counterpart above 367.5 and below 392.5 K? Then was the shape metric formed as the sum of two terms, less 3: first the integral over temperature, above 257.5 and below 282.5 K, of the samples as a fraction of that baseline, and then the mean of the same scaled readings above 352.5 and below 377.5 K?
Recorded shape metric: 23.1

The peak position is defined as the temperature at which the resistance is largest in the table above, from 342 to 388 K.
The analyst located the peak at 380 K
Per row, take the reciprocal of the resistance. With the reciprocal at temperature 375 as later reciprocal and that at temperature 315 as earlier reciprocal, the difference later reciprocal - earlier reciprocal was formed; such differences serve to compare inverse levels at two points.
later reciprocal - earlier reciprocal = -0.006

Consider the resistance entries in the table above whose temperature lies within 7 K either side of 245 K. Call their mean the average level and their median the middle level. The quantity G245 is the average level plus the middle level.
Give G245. 13.9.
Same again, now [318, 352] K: 8.6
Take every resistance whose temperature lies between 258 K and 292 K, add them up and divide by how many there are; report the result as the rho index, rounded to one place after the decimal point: 7.1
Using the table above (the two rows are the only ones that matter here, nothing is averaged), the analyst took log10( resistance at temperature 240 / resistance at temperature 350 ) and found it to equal 0.034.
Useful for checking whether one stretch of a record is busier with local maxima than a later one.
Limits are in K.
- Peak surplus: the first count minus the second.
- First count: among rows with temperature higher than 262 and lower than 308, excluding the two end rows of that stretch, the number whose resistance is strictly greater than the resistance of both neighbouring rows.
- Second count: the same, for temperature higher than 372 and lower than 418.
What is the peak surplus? 1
